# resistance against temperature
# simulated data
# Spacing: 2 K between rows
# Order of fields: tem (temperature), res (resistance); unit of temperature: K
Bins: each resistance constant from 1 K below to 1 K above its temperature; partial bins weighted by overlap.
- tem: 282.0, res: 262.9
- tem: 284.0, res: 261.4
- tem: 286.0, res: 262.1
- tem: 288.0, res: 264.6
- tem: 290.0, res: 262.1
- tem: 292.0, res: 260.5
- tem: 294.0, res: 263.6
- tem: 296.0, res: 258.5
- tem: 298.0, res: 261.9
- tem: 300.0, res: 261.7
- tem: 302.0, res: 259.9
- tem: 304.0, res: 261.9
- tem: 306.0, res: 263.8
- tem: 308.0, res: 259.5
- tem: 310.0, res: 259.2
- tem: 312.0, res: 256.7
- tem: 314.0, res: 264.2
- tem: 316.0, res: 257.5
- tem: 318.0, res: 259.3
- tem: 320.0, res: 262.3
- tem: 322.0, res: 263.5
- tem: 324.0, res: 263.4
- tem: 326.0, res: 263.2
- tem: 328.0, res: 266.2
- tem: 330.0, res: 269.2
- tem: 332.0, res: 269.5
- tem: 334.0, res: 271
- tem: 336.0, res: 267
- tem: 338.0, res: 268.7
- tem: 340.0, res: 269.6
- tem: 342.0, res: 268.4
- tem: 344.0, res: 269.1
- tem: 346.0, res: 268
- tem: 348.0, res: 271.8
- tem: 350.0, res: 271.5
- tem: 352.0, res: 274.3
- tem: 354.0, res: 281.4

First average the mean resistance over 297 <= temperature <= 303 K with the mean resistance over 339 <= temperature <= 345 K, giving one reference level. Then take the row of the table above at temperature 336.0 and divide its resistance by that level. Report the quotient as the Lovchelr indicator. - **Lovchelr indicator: 1.01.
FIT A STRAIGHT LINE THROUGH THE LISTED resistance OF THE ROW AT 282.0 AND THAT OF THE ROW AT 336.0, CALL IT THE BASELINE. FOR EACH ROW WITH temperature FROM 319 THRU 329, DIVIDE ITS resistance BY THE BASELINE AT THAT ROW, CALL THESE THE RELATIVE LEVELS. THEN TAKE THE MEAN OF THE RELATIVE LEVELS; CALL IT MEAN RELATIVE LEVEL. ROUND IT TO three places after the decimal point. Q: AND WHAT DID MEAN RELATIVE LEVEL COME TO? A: 0.991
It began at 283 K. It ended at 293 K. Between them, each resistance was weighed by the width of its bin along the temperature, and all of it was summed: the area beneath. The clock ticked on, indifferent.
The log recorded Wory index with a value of 2621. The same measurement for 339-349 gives 2694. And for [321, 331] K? 2651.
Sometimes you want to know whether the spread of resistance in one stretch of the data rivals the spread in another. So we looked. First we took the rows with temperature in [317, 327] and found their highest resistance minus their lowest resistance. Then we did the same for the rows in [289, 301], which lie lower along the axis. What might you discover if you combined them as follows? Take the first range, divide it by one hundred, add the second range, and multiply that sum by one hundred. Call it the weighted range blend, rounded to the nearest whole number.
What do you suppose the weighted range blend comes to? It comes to 514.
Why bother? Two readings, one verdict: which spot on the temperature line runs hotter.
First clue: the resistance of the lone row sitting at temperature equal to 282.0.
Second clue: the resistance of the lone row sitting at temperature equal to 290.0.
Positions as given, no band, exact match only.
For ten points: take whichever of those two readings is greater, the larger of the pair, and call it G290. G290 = 263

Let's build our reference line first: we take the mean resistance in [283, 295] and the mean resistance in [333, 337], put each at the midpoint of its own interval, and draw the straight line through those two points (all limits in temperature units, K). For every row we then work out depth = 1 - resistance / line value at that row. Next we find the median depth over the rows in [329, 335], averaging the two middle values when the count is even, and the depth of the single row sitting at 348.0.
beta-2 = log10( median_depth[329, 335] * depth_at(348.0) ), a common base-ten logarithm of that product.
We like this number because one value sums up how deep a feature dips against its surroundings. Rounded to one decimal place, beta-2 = -4.9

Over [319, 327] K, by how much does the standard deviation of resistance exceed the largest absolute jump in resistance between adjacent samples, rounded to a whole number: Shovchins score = -1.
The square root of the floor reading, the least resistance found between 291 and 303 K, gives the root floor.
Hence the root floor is 16.1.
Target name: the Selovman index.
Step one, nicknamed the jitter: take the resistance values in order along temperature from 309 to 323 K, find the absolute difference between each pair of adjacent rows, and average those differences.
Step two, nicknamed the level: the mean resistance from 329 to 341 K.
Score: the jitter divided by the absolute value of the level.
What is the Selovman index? 0.014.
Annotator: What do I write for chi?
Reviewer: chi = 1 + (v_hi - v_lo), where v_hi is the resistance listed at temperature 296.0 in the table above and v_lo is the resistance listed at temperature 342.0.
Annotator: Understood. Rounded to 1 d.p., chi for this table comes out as -8.9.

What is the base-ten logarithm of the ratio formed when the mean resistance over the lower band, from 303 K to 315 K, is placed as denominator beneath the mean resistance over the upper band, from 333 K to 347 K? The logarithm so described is 0.0130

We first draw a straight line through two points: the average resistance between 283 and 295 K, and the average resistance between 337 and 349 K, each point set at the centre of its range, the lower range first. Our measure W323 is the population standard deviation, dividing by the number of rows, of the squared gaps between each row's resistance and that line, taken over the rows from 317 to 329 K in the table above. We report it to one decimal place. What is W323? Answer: 14.0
